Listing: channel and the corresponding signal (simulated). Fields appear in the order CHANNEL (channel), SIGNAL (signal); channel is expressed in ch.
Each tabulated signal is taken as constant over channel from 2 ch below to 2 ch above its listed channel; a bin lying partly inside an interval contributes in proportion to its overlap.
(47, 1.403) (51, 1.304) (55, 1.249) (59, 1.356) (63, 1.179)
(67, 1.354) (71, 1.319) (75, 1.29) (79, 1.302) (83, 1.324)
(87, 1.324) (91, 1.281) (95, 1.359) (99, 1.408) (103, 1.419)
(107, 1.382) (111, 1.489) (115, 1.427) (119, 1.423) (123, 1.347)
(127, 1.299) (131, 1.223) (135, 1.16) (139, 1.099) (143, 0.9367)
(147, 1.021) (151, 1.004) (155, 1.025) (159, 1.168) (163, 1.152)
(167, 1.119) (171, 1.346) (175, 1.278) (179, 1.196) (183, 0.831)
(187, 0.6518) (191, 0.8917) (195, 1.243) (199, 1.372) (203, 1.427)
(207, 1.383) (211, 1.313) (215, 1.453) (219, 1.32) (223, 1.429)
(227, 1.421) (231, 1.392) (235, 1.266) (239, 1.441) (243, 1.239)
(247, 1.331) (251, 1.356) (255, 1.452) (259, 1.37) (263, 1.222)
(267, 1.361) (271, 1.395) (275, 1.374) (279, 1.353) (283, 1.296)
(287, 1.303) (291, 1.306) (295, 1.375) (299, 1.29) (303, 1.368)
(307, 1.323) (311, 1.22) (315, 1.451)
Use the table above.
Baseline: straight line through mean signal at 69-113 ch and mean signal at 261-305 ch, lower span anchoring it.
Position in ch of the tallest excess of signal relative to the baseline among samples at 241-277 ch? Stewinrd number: 255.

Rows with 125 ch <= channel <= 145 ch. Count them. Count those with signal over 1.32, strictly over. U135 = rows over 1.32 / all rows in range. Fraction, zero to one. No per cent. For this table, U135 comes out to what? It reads 0.0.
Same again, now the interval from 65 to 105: 0.6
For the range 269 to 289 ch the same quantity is 0.6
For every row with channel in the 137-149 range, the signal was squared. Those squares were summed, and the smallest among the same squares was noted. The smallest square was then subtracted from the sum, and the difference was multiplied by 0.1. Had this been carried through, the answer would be 0.225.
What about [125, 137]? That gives 0.318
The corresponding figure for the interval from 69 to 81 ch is 0.343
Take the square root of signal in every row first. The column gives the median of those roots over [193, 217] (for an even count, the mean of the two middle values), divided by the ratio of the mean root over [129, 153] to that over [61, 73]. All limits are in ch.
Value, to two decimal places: 1.28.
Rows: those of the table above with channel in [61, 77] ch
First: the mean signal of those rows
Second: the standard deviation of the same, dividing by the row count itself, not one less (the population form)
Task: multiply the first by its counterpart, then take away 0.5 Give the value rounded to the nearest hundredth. -0.42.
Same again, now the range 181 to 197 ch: -0.31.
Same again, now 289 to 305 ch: -0.45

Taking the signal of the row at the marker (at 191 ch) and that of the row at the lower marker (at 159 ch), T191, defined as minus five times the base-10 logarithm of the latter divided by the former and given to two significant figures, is -0.59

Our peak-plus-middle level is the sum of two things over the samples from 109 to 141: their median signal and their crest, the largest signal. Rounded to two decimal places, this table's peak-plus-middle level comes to 2.81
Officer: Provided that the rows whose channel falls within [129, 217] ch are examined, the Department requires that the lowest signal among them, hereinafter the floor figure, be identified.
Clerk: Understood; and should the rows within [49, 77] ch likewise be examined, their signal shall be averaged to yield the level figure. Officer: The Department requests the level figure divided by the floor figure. 1.98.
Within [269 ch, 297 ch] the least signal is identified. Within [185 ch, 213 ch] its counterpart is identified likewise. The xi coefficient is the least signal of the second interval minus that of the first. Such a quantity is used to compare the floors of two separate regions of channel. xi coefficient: -0.64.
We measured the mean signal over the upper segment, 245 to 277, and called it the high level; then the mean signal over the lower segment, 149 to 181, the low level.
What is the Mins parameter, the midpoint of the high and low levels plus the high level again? 2.62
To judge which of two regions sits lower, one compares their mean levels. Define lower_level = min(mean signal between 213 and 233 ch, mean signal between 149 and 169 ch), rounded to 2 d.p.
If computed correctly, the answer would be 1.09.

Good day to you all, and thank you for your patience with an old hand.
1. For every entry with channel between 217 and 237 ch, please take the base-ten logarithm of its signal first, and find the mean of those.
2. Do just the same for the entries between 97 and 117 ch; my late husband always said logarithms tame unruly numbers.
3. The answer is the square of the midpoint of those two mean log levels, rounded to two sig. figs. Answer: 0.021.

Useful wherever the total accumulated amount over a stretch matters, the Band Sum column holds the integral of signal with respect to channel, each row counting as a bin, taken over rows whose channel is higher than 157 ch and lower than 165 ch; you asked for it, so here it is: 9.3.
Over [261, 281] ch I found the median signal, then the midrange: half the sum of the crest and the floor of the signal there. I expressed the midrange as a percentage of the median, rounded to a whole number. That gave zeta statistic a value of 96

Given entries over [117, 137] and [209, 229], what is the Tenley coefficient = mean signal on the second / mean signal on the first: 1.08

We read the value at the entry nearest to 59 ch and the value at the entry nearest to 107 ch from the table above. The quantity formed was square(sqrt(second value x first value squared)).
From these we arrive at 2.54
